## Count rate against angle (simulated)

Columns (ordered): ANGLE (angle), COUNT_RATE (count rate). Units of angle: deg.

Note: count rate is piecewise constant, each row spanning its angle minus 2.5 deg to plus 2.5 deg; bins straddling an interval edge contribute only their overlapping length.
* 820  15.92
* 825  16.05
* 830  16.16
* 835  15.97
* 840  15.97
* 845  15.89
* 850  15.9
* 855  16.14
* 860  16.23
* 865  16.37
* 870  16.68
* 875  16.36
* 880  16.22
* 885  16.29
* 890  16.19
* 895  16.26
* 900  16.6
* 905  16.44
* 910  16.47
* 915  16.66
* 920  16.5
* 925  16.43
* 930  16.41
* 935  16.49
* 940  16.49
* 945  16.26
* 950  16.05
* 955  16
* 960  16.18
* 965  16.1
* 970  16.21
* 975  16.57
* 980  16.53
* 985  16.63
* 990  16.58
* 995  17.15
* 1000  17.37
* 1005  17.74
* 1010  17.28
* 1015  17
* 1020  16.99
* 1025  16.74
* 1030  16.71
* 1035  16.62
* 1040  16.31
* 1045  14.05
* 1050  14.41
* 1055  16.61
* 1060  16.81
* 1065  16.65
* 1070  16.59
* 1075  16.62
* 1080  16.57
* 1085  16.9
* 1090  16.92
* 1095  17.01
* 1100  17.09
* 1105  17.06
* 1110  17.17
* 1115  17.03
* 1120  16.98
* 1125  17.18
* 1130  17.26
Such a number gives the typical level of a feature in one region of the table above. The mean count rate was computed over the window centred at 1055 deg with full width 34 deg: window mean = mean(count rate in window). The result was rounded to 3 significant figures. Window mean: 15.9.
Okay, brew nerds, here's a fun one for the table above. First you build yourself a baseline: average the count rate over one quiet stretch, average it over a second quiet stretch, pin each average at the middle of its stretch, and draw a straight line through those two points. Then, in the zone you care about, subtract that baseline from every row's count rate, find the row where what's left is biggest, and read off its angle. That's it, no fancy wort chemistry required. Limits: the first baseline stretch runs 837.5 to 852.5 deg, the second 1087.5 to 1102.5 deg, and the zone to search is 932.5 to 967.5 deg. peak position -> 935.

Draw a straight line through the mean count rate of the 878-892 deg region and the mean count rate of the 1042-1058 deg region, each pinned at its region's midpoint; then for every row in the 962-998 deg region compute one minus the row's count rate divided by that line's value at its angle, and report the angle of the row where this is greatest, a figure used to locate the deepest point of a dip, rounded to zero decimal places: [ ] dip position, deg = 965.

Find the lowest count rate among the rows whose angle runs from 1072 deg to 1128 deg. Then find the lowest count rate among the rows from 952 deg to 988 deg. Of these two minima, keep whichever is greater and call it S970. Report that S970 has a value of 16.6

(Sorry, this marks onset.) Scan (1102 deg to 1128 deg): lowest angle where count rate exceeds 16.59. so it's 1105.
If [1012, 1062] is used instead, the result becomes 1015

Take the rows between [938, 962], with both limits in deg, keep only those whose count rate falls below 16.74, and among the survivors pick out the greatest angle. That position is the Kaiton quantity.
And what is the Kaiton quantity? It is 960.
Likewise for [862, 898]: 895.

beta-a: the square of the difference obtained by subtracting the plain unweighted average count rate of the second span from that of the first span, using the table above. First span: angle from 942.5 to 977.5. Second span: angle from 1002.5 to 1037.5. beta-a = 0.67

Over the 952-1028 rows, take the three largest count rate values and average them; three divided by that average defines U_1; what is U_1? 0.172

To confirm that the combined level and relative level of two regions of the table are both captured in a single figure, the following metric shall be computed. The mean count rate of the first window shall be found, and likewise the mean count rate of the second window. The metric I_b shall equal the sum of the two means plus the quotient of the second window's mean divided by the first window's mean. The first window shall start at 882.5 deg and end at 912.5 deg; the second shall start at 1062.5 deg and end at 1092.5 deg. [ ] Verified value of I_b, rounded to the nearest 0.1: 34.1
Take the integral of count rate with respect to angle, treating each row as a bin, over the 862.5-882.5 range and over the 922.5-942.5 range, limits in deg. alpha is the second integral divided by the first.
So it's 1.00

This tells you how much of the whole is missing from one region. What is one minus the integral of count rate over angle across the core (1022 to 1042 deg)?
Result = -331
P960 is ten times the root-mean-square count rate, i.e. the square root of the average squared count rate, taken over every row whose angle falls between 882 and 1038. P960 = 166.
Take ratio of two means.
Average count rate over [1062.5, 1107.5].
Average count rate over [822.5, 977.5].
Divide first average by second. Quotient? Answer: 1.03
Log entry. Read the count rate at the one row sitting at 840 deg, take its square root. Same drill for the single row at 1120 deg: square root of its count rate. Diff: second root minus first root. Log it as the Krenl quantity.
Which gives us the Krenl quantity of 0.12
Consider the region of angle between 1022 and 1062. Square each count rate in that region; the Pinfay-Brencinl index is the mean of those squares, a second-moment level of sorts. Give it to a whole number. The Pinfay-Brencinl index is 258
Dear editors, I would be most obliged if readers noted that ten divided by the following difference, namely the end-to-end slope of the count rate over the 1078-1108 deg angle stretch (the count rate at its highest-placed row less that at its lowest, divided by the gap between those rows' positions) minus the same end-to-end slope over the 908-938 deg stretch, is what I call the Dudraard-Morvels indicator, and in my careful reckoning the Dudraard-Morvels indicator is 532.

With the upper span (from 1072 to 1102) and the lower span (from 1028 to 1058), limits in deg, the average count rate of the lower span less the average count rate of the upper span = -1.1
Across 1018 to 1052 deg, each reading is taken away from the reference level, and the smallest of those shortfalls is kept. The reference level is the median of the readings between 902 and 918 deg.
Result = -0.52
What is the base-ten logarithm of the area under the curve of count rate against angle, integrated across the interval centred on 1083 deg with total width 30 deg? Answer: 2.702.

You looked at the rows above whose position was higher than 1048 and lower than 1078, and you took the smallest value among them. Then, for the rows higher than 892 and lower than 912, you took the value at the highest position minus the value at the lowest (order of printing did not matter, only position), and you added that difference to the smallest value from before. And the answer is 14.6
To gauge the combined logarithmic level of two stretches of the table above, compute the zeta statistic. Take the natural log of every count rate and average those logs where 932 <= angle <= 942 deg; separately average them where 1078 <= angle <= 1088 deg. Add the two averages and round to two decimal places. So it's 5.62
